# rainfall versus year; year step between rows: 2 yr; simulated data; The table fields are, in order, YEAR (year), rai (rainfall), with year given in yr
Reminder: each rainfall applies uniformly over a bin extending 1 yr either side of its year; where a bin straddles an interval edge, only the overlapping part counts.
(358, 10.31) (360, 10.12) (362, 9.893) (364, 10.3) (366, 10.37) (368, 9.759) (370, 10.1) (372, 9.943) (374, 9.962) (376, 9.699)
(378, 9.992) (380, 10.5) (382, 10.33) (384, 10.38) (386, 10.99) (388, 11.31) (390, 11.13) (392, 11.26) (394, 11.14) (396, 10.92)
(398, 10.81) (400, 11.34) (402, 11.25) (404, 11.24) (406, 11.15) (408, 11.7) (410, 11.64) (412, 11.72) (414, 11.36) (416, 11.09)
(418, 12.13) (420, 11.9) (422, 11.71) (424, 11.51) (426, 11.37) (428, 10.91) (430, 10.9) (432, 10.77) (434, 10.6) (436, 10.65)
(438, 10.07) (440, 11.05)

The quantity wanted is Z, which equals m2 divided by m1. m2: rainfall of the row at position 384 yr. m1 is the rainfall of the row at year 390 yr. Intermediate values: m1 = 11.13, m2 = 10.38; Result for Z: 0.93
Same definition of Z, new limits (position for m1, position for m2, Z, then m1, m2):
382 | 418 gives 1.17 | 10.33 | 12.13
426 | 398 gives 0.95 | 11.37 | 10.81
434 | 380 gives 0.99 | 10.6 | 10.5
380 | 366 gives 0.99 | 10.5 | 10.37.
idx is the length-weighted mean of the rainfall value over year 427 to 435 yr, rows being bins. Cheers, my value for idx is 10.8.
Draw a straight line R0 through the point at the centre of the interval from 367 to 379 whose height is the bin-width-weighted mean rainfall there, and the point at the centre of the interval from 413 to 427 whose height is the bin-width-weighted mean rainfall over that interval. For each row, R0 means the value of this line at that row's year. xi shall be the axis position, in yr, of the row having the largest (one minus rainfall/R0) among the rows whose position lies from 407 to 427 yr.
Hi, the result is 426 yr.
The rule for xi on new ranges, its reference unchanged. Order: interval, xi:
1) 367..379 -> 376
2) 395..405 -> 398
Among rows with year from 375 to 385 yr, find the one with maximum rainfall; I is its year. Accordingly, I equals 380 yr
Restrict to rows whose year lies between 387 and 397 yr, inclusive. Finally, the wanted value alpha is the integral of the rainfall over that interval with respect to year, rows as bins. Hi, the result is 112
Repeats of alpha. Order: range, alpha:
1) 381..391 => 108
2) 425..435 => 109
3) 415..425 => 117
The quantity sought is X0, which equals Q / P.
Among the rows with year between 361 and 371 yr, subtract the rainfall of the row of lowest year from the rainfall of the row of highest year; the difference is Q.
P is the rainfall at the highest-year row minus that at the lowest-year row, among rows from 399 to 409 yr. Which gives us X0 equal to 0.6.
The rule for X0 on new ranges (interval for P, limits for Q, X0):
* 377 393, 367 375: 0.2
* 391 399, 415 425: -0.9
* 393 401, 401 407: -0.5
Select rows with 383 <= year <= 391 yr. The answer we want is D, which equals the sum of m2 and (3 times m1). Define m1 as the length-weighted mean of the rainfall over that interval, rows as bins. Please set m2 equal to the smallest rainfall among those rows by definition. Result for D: 43.2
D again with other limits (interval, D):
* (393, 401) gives 44.0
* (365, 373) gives 39.9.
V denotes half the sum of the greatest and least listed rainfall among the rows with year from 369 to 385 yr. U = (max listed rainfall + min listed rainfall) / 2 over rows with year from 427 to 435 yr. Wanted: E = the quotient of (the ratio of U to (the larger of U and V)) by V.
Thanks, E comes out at 0.099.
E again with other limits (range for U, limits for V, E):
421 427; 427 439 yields 0.095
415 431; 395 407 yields 0.090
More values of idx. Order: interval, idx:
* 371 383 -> 10.1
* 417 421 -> 12.0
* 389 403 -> 11.1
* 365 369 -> 10.1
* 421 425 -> 11.6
